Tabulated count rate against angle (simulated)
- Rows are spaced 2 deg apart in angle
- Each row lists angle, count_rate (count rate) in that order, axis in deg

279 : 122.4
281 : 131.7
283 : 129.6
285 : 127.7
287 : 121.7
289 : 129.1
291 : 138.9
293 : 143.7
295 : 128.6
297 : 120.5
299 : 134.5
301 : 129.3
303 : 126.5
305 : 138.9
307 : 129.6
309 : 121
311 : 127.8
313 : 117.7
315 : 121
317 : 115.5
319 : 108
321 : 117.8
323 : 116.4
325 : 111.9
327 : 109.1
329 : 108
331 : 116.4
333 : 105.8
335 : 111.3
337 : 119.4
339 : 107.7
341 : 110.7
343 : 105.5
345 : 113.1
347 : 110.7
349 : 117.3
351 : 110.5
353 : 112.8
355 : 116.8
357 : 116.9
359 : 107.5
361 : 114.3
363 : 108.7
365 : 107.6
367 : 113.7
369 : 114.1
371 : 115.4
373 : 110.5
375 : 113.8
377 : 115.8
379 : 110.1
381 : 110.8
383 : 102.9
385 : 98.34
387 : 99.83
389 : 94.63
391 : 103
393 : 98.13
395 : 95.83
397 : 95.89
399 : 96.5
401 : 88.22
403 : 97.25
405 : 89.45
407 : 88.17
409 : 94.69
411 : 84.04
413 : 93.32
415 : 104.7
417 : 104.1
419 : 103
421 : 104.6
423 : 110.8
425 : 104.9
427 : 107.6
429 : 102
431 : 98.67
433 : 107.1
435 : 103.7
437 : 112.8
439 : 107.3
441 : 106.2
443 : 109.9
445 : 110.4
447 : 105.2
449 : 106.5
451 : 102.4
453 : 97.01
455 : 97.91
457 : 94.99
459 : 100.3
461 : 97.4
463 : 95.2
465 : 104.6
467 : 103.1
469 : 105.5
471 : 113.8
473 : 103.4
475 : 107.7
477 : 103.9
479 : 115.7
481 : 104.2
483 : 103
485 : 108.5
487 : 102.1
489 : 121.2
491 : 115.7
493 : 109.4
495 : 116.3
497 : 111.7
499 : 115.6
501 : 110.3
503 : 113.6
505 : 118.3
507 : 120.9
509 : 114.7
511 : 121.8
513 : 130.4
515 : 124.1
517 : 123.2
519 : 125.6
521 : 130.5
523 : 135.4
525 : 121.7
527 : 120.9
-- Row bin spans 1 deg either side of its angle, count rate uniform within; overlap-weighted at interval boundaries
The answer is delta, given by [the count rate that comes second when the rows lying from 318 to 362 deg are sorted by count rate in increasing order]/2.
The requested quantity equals 53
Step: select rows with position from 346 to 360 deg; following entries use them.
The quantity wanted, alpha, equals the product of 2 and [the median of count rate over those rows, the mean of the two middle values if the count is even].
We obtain 226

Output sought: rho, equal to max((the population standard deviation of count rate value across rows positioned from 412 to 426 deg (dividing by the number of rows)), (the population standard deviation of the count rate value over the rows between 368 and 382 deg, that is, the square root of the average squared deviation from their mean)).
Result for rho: 4.8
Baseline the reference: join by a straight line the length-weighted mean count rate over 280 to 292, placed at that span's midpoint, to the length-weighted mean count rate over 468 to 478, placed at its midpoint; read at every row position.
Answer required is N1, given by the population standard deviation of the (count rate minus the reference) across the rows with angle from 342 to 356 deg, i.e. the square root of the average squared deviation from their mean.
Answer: 4.1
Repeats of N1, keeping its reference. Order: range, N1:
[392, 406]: 3.4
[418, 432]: 3.4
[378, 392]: 5.2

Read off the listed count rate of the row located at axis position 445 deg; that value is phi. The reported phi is 110.4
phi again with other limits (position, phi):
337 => 119.4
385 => 98.34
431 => 98.67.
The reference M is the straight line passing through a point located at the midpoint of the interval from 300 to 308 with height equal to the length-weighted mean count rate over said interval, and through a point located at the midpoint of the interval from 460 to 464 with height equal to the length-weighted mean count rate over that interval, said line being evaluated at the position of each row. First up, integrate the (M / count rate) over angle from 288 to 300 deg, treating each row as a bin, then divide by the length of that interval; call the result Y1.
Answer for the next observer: 1.01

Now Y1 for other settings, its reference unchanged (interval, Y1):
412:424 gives 1.03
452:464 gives 1.00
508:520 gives 0.69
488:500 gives 0.78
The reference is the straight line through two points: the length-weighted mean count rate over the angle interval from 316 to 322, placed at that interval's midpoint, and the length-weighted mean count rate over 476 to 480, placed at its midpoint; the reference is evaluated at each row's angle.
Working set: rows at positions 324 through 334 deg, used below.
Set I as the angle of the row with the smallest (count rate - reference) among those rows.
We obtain 333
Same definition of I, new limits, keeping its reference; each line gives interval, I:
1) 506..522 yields 509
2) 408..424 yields 411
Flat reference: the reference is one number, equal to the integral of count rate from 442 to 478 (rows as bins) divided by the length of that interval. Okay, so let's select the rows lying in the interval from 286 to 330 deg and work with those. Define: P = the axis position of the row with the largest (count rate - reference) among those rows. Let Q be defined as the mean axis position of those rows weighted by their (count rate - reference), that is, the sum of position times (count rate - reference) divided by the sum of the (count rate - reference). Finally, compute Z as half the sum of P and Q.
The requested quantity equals 298.1 deg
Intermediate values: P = 293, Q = 303.2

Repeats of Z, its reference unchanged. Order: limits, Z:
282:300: 292.1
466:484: 477.0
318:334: 323.1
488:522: 514.4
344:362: 351.0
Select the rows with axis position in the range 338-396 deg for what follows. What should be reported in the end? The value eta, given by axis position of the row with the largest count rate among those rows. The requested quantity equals 349 deg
